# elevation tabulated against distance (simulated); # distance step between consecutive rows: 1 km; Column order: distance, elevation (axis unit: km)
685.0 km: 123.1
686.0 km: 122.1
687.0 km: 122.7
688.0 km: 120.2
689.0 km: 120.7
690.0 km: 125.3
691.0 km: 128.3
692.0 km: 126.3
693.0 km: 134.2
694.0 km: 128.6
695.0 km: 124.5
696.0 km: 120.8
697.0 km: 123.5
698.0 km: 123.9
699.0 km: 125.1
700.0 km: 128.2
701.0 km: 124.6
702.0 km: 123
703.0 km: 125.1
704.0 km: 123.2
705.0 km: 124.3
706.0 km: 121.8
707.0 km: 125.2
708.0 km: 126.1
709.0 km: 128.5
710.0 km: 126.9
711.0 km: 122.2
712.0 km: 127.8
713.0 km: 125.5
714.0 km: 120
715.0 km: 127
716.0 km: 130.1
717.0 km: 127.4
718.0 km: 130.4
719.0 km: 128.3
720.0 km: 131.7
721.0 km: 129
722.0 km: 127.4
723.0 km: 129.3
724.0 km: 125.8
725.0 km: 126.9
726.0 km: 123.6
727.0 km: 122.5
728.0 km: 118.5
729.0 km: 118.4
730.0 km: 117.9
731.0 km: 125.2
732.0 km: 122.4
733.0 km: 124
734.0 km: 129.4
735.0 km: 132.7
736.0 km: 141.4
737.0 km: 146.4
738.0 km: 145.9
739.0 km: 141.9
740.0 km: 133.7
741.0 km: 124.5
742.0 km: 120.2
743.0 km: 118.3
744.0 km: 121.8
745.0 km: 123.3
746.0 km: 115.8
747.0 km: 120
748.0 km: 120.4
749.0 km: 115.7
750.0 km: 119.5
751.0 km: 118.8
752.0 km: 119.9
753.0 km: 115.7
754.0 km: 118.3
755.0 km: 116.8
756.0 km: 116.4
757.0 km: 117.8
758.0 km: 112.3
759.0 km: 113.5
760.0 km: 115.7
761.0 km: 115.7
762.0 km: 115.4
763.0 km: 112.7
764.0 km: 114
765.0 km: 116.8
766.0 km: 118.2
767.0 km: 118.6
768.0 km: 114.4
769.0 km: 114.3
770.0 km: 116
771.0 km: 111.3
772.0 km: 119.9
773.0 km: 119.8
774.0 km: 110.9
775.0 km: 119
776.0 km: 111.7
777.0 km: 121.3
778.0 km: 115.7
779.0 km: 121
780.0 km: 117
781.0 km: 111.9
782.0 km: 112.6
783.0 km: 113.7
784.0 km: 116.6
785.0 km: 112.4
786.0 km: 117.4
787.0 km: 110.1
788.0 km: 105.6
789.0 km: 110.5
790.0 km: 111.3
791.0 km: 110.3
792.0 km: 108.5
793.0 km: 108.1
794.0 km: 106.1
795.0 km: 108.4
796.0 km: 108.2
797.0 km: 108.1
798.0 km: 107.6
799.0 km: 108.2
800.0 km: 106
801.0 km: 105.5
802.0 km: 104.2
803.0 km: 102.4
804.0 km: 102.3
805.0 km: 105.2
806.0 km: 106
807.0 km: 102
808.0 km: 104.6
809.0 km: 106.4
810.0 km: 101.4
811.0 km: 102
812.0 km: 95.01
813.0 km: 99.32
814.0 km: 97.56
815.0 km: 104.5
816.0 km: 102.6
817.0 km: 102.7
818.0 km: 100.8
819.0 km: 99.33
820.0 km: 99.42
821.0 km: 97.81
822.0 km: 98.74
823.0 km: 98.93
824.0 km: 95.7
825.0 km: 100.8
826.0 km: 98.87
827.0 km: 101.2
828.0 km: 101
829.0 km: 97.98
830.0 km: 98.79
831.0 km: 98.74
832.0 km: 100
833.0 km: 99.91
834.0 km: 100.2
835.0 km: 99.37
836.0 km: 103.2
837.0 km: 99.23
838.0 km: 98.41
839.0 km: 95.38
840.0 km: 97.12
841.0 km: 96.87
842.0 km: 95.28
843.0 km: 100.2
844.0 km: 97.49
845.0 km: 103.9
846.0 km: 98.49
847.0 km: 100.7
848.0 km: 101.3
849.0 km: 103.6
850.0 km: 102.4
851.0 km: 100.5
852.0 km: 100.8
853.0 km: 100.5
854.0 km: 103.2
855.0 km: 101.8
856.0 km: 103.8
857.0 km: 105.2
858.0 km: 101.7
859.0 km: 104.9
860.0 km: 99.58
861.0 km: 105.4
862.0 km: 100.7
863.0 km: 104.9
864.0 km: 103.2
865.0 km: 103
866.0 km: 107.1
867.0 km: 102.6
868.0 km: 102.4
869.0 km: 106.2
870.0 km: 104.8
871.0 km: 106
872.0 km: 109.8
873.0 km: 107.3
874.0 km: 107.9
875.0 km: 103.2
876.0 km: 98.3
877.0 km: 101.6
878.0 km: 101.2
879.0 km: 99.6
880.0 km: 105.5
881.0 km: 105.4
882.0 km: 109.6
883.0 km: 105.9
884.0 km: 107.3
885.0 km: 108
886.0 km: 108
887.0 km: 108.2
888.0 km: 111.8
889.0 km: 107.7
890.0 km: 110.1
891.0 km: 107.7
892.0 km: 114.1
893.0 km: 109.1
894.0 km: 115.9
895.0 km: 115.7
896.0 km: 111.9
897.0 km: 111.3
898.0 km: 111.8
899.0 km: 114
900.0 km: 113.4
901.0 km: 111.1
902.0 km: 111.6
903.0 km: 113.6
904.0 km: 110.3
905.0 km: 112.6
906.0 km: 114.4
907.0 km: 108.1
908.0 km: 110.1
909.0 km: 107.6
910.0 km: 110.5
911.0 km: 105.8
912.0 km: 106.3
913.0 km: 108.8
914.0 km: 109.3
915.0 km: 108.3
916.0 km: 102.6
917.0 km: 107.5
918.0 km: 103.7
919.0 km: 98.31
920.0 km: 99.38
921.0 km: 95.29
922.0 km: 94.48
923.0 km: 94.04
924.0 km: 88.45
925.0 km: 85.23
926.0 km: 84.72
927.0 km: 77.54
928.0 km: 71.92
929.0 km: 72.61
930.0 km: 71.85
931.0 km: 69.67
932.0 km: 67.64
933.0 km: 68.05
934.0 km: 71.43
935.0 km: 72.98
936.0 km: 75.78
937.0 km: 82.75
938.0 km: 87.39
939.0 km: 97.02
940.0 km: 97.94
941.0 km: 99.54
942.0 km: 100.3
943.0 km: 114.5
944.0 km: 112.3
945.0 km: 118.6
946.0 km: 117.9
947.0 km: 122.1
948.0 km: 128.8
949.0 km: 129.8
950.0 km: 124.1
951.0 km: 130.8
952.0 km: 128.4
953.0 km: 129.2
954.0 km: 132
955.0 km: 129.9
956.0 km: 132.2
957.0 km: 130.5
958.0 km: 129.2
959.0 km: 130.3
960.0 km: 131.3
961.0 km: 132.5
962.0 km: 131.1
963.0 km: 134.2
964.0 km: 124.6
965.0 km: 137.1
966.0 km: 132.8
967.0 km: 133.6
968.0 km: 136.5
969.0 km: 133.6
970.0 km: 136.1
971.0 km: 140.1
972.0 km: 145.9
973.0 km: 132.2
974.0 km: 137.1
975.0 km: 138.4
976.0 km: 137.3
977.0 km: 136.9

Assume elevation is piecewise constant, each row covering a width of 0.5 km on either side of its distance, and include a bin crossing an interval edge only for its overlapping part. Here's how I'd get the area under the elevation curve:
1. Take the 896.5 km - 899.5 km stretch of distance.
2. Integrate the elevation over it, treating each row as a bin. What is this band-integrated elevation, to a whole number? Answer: 337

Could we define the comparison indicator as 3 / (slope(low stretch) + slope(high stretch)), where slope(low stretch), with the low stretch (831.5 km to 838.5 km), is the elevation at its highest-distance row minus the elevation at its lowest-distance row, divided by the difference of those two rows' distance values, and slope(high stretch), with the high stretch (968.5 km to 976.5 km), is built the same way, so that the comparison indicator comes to 11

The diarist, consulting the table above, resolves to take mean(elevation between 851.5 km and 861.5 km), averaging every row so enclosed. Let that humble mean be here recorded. 103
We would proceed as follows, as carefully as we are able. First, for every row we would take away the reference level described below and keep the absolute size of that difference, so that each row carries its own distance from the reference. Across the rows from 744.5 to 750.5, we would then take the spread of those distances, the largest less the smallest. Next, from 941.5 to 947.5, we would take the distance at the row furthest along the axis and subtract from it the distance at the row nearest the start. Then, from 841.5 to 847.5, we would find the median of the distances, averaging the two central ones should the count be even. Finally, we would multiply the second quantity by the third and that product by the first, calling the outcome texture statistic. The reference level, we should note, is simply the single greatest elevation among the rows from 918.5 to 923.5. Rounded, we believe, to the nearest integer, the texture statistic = 266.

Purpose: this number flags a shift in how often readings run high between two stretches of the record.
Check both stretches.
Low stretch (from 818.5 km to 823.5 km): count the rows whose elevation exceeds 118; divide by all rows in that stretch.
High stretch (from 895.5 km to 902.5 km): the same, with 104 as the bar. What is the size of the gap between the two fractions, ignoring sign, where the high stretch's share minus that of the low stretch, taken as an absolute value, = 1.0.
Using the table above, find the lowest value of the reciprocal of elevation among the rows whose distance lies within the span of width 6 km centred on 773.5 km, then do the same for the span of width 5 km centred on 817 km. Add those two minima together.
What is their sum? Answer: 0.0179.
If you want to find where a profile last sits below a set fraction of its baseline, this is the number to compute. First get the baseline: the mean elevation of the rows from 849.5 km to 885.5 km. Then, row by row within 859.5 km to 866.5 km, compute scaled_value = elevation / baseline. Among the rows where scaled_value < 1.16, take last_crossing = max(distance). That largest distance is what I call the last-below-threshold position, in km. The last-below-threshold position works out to 866.0 km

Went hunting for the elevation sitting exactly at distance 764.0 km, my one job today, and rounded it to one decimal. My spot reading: 114.0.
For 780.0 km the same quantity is 117.0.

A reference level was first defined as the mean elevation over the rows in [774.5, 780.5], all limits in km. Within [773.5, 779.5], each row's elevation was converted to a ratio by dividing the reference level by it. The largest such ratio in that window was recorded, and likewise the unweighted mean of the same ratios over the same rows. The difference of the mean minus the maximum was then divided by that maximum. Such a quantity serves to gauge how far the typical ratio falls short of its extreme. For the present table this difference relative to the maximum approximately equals -0.048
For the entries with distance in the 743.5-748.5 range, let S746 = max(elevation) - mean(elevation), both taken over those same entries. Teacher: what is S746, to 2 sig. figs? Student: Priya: 3.0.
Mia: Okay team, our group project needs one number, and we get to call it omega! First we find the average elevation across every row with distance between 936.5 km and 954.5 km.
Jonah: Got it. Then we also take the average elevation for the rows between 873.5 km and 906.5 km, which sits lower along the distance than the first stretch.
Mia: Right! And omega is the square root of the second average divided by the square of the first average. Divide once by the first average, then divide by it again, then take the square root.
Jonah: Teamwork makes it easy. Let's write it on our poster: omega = 0.092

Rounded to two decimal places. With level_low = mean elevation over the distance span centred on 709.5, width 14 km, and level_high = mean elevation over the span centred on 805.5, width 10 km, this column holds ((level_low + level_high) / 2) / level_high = 1.10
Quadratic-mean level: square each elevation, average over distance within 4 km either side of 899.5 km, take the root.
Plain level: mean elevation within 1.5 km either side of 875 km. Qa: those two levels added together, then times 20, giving 4310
